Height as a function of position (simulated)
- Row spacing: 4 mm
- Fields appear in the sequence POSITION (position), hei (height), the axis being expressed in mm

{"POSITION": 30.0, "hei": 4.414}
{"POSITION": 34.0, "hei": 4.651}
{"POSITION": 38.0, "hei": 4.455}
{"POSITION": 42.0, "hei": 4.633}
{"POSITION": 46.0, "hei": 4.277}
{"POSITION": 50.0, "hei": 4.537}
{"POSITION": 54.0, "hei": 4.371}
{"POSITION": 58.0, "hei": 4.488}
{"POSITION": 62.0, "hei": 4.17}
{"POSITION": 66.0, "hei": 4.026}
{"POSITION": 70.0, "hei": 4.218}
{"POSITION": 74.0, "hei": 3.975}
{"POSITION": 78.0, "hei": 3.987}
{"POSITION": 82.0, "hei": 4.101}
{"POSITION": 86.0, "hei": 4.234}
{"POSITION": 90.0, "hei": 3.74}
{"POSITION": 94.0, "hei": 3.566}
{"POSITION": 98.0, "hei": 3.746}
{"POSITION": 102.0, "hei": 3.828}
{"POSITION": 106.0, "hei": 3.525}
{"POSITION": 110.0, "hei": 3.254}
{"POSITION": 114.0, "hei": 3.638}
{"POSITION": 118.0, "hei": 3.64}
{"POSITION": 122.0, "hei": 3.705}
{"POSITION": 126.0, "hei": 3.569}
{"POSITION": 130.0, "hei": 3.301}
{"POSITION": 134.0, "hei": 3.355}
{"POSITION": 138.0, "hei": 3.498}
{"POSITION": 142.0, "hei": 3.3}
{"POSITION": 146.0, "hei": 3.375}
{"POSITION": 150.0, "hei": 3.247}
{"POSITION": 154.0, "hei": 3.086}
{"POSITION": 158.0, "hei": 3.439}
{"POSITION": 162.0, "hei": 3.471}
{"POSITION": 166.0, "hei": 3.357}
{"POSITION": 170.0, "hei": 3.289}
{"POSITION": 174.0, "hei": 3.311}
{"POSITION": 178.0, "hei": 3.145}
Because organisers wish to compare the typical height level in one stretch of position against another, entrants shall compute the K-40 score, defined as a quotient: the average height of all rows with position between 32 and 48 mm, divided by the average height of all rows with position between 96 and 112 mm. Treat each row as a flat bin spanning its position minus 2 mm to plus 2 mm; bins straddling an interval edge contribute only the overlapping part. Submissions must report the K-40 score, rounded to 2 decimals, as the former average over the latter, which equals 1.26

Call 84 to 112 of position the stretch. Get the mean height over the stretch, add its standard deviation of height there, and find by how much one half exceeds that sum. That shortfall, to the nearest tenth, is -3.5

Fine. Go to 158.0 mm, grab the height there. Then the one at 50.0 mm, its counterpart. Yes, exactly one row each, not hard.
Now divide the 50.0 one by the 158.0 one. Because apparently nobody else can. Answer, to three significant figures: 1.32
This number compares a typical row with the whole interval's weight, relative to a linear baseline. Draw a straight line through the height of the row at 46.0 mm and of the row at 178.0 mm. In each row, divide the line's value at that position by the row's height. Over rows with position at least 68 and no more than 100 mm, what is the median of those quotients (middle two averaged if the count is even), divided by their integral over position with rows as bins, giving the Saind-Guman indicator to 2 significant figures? 0.031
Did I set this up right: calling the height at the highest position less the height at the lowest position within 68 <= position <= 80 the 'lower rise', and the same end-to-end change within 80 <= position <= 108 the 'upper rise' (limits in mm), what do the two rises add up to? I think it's -0.81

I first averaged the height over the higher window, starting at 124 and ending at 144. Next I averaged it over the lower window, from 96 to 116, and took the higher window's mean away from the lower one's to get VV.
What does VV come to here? 0.19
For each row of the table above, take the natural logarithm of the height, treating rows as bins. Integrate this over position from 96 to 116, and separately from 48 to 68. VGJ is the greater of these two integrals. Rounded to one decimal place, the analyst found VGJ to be 29.2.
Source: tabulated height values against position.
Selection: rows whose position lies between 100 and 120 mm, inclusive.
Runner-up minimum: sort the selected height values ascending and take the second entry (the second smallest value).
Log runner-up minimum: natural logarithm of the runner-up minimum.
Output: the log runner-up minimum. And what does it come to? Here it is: 1.26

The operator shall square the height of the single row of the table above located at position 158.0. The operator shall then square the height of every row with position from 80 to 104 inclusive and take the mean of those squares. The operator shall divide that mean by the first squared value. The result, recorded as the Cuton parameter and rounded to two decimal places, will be 1.27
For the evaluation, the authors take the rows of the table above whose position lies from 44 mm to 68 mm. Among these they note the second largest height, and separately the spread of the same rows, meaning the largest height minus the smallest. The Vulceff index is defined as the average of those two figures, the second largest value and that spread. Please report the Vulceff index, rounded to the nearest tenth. 2.5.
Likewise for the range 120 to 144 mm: 2.0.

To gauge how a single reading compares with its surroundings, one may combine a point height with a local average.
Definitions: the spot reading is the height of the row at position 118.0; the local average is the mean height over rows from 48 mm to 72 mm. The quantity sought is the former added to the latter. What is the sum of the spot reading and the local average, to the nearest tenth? 7.9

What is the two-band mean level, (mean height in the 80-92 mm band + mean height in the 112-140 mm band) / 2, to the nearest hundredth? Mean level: 3.78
